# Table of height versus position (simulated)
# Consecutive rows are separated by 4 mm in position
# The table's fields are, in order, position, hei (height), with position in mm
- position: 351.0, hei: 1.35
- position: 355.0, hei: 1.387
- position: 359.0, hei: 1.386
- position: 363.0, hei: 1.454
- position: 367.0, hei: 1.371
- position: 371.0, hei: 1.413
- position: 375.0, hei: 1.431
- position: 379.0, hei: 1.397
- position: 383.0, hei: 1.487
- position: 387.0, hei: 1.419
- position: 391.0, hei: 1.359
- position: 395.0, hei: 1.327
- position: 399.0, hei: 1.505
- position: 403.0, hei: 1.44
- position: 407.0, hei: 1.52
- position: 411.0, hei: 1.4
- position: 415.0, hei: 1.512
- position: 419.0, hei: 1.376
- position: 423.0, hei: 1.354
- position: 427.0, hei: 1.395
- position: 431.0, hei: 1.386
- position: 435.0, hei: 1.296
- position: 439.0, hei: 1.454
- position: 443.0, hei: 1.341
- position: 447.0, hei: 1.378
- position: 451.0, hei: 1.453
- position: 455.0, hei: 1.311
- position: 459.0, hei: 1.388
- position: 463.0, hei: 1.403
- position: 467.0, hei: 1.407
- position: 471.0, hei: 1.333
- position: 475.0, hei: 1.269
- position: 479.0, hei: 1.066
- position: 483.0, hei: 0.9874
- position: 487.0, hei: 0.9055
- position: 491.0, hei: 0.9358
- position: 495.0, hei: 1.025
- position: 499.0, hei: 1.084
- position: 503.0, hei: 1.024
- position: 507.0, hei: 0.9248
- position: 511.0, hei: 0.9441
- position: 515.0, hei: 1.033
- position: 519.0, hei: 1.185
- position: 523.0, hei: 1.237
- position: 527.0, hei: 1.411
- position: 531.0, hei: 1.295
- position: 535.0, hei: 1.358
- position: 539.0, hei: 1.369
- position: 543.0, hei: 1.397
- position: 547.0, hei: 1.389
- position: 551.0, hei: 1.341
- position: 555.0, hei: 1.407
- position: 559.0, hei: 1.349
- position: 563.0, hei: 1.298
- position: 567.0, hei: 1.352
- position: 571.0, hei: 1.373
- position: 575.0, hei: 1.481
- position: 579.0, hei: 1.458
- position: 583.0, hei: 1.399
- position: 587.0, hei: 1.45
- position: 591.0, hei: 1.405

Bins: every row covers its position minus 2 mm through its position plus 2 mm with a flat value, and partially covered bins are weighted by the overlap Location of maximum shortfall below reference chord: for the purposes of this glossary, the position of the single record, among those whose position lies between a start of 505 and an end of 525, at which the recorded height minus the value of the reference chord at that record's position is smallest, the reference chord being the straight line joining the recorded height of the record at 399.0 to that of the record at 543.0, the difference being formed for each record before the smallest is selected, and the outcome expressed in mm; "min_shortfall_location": 507.0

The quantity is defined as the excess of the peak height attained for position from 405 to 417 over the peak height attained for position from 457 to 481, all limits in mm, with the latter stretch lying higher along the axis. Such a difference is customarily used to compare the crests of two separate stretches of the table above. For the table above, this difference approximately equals 0.11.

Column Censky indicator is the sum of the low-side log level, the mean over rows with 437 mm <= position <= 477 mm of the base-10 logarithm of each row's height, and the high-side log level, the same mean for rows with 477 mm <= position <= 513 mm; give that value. 0.132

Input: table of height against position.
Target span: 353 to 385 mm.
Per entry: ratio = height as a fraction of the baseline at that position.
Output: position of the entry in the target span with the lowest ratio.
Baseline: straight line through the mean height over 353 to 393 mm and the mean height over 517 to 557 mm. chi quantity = 367.0 mm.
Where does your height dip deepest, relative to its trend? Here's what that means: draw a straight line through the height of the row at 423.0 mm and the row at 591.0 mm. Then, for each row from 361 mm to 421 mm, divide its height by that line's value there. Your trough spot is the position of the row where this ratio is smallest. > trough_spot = 395.0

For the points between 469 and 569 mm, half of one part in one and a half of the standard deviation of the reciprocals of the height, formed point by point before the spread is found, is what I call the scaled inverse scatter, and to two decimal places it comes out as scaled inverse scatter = 0.05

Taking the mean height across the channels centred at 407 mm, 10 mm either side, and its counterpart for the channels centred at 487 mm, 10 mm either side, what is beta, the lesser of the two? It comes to 0.98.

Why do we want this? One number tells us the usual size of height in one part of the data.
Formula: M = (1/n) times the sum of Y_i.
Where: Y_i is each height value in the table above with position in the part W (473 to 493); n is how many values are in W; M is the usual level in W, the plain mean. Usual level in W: 1.03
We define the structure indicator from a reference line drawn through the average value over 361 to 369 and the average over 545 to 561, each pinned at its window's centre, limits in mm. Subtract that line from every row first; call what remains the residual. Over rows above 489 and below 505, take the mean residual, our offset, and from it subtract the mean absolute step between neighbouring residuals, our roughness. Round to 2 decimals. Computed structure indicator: -0.44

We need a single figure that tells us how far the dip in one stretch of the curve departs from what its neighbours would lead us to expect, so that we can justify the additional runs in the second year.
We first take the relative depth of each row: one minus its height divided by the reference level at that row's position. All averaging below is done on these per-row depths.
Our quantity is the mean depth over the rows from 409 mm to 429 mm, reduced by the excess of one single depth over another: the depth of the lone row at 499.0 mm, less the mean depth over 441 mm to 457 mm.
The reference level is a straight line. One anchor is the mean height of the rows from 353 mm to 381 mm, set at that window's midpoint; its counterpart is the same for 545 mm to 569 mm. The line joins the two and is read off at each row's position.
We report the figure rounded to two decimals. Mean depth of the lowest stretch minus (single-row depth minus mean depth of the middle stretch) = -0.21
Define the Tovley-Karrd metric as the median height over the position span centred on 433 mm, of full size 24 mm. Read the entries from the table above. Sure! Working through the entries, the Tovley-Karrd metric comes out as 1.37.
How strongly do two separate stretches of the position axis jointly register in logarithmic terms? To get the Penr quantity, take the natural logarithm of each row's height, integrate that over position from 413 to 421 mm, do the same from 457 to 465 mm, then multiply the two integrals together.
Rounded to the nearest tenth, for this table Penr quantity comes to 7.8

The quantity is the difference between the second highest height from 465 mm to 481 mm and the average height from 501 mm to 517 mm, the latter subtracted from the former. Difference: 0.35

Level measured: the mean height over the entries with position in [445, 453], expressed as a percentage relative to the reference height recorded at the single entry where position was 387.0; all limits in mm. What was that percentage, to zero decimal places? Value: 100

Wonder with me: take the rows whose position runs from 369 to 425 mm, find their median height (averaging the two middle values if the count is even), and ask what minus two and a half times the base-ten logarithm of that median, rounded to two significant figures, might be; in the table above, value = -0.38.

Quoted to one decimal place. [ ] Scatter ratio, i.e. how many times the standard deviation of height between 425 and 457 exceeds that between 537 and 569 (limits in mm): 1.7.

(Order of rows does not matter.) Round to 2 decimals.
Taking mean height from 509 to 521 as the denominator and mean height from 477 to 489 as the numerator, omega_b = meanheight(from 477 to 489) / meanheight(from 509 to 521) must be 0.94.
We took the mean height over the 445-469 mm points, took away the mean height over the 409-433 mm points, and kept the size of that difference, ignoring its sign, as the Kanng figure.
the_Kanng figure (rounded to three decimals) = 0.014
